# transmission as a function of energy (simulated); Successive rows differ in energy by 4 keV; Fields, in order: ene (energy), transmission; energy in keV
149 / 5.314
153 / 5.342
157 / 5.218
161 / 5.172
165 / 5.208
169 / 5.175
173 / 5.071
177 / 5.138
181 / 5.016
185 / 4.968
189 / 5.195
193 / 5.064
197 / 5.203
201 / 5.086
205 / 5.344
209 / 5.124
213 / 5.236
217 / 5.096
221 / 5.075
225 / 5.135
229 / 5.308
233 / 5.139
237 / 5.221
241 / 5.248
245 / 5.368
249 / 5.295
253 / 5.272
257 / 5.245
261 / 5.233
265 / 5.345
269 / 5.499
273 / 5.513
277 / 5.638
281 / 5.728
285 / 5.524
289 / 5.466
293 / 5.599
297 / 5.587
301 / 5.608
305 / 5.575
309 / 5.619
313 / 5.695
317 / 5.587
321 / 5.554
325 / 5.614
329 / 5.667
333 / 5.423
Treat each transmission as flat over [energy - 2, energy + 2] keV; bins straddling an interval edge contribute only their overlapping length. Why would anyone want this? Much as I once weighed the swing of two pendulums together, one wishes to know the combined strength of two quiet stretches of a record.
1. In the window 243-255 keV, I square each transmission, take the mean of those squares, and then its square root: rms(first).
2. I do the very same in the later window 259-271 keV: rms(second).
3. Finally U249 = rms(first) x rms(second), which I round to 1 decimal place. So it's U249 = 28.5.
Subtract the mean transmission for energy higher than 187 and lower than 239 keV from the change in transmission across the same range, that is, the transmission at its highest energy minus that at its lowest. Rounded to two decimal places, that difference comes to -5.15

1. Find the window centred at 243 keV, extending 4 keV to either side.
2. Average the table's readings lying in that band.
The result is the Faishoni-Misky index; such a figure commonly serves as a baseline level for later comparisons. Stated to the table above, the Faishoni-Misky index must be 5.31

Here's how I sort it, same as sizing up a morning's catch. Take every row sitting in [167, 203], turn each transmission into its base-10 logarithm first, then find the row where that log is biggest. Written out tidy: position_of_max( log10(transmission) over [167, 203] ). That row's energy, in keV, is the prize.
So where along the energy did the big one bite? 197 keV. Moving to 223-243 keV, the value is 229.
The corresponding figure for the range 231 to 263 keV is 245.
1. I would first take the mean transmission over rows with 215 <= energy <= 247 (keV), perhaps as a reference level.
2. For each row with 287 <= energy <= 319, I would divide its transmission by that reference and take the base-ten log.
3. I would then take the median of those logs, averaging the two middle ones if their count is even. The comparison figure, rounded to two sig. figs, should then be 0.032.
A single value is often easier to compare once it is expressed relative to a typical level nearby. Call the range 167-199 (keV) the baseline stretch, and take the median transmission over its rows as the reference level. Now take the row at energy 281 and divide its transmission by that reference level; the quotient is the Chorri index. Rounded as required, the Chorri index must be 1.122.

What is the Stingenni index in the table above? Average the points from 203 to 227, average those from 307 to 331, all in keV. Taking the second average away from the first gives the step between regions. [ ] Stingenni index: -0.5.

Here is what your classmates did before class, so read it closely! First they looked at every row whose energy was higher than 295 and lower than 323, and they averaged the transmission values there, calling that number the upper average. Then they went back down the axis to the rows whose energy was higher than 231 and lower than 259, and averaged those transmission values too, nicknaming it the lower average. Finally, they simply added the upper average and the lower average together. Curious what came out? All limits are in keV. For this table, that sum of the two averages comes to 10.9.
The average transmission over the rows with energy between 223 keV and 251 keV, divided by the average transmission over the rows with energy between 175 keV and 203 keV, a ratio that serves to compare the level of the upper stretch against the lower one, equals 1.03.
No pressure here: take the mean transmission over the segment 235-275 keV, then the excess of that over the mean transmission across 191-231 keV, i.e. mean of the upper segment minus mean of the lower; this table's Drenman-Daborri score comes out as 0.16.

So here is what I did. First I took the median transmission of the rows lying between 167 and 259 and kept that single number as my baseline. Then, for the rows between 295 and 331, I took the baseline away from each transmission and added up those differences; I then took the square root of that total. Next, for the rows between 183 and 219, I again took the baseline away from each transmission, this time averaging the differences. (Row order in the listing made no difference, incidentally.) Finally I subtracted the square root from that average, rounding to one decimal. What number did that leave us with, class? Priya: -2.0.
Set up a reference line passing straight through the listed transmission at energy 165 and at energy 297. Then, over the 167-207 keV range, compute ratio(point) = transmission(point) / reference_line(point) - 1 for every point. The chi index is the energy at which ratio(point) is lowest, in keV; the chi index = 185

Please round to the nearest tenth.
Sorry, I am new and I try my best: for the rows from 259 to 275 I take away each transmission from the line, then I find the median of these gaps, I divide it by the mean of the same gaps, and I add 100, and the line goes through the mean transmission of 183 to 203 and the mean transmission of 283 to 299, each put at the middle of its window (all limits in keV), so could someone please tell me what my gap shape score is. 100.4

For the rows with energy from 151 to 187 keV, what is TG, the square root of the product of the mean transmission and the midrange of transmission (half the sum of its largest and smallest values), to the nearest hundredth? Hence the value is 5.15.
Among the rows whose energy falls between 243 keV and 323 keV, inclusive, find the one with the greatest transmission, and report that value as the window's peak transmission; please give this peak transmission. 5.728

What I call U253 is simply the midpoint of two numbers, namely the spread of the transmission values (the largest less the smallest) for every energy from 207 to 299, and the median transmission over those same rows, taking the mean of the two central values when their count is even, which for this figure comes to 2.97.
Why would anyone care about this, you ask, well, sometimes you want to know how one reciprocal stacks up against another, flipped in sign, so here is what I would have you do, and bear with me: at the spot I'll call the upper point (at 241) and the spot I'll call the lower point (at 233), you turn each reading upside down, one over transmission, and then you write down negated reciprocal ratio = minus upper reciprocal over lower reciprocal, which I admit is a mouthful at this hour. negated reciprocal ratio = -0.98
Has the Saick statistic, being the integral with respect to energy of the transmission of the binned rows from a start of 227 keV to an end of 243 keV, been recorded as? 83.7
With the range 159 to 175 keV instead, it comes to 82.5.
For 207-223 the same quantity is 82.1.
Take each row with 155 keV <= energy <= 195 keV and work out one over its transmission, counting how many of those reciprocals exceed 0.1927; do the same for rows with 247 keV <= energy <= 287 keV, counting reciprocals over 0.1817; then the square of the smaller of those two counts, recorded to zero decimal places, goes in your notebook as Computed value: 36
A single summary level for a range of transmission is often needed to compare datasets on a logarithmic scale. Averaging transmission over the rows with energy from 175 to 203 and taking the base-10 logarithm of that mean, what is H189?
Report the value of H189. 0.707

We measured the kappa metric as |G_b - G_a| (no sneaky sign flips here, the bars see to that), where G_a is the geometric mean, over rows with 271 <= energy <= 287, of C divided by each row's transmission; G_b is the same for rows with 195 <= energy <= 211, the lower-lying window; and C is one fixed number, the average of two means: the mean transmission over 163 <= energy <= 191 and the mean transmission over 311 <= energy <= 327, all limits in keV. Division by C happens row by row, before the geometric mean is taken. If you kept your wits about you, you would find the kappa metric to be 0.08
